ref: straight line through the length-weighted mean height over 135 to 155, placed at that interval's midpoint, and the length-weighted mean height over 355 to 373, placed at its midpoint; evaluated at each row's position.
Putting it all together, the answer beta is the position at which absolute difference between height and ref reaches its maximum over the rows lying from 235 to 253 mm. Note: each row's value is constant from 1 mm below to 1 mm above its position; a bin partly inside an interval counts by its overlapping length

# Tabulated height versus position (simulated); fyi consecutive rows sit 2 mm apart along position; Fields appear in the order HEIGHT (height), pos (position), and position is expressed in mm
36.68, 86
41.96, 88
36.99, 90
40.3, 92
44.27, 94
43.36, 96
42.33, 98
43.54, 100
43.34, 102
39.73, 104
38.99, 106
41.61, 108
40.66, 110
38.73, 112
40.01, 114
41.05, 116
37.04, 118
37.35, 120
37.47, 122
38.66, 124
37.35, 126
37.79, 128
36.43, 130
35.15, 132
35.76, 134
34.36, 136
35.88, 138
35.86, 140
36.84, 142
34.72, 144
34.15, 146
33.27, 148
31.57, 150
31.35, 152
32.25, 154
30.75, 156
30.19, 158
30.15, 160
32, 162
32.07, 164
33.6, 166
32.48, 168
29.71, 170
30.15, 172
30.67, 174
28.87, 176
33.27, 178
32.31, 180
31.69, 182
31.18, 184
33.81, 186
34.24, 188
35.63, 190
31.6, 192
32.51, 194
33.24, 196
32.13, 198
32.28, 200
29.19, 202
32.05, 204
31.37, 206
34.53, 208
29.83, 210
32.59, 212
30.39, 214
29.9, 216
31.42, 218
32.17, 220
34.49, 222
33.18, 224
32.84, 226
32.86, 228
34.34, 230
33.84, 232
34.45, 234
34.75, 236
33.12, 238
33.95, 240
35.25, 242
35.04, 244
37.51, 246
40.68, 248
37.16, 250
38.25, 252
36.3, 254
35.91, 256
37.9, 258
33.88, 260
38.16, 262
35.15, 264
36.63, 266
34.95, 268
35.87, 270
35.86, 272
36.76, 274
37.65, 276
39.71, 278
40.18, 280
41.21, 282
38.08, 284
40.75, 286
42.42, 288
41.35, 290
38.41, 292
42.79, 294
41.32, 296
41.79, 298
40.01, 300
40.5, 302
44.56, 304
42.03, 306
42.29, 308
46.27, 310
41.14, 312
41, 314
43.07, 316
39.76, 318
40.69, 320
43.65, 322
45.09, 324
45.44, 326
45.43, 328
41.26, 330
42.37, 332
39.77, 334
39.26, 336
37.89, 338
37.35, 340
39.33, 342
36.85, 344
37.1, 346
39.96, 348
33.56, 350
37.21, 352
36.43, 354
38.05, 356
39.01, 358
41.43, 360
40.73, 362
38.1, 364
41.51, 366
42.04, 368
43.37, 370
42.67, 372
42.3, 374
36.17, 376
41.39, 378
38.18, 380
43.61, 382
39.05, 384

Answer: 238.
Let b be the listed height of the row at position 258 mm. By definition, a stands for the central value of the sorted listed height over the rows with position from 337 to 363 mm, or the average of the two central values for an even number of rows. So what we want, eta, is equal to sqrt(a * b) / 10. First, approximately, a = 38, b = 37.9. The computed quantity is 3.8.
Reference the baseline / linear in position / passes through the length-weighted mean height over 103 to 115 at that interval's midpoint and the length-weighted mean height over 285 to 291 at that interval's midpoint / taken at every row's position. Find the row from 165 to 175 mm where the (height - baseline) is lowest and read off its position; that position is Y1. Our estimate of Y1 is 170 mm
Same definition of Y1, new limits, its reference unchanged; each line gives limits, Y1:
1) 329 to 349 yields 344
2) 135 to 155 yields 152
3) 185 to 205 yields 202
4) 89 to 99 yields 90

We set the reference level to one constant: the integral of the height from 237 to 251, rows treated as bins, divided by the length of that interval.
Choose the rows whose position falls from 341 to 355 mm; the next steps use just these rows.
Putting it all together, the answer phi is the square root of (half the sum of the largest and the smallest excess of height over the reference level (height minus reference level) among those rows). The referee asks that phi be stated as 0.8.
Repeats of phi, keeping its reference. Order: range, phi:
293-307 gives 2.5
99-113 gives 2.2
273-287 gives 1.7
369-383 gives 1.9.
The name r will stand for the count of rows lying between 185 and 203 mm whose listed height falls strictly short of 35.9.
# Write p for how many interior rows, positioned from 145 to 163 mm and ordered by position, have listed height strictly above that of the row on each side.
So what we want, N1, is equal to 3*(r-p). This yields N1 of 24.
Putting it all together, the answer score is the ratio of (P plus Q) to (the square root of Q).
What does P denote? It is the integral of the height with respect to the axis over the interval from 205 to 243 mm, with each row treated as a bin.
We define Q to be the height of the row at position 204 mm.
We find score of 227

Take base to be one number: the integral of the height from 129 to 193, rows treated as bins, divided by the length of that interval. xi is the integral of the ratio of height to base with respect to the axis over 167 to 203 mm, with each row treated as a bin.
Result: 35 mm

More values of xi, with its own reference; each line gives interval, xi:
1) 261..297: 42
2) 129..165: 37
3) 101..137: 42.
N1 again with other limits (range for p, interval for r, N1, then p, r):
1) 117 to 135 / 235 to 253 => 9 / 2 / 5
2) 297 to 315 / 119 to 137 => 3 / 2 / 3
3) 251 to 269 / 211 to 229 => 18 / 3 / 9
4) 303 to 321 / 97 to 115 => -6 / 2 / 0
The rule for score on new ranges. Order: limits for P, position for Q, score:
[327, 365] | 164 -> 267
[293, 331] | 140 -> 276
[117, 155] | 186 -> 237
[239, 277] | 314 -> 223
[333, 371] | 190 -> 254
